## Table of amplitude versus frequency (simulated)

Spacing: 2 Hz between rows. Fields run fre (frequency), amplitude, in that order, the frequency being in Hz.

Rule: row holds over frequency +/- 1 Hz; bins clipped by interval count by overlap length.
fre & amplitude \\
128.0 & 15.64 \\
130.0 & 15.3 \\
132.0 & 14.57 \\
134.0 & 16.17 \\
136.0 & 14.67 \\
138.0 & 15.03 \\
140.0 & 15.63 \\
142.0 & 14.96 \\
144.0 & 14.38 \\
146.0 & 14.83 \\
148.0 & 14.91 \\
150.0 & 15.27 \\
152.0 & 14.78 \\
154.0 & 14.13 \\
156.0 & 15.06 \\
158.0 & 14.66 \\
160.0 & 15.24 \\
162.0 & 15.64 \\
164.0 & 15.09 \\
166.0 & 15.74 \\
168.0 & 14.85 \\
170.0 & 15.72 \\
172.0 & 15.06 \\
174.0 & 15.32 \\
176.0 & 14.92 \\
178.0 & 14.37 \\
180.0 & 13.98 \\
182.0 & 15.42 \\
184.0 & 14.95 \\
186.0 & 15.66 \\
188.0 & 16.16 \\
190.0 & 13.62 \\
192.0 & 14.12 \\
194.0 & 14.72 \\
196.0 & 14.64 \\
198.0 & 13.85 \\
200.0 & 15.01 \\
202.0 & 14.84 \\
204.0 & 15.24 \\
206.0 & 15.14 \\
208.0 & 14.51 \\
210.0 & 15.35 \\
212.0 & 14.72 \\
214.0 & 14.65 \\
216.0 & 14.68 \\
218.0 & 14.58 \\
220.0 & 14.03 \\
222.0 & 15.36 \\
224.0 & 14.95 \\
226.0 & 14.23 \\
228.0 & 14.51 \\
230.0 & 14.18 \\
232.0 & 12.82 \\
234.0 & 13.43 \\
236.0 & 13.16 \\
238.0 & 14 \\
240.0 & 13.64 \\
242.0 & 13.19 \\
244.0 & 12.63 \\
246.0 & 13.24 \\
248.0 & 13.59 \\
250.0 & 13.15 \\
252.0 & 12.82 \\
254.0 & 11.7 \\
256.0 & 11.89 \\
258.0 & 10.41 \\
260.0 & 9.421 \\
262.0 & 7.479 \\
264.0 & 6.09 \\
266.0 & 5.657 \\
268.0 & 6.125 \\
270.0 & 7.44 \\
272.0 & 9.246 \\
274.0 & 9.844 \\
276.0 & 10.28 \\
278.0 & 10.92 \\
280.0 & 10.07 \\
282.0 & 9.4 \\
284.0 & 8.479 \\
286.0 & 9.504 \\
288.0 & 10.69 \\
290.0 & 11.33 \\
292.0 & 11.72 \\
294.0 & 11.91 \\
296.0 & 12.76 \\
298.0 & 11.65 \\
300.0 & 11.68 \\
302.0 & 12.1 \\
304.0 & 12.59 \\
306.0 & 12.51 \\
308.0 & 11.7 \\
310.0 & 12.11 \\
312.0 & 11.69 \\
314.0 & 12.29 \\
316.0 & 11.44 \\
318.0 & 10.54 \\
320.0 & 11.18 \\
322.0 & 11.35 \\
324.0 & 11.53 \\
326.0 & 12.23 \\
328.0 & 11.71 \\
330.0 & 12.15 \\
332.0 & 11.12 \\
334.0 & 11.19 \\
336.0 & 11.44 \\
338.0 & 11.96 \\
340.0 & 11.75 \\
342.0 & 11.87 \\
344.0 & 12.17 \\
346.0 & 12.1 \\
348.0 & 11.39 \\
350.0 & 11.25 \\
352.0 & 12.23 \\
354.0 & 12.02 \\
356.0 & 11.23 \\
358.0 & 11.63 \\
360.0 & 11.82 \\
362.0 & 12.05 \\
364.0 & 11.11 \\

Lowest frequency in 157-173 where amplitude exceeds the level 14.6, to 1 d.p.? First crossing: 158.0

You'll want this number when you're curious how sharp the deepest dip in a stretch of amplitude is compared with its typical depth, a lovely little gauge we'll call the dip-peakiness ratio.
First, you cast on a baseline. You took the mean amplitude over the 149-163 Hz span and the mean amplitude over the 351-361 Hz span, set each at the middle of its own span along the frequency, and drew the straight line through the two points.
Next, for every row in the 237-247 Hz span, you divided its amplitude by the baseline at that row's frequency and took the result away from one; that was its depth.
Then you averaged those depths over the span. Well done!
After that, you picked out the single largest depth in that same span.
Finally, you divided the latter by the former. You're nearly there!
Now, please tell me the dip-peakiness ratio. 4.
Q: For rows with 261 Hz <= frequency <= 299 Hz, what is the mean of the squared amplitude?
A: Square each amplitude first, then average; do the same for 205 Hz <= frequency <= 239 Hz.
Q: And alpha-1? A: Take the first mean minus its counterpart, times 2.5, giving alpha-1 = -281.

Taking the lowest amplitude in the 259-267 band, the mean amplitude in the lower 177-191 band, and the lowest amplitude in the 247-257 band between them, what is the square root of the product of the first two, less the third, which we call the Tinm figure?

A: -2.5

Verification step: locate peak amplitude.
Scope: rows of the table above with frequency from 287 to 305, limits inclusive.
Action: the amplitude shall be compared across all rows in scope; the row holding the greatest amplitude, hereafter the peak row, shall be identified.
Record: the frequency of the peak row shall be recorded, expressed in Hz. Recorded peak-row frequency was 296.0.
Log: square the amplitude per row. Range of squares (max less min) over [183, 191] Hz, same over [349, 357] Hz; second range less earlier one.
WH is -52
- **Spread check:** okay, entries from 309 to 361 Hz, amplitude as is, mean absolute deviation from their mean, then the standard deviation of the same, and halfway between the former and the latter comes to 0.40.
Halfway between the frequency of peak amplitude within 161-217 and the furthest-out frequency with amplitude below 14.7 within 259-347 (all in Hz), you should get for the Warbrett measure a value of 267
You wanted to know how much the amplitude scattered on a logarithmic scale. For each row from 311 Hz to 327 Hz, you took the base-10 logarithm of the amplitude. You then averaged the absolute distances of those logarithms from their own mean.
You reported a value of 0.015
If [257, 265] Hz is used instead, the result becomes 0.083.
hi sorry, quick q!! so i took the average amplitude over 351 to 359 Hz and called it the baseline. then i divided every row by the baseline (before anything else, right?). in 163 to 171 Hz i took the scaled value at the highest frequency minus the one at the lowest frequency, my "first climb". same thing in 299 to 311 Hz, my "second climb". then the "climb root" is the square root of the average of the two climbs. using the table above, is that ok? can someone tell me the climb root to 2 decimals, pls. 0.21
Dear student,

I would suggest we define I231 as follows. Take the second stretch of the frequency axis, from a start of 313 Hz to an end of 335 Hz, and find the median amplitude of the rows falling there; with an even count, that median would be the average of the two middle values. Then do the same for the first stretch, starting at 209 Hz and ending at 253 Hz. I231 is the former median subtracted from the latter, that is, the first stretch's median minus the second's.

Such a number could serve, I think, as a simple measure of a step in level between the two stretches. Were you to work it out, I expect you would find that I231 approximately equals 2.6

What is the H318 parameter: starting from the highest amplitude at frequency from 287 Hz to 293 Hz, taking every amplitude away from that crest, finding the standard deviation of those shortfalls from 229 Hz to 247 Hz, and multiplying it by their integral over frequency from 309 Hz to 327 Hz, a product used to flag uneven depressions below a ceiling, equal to 1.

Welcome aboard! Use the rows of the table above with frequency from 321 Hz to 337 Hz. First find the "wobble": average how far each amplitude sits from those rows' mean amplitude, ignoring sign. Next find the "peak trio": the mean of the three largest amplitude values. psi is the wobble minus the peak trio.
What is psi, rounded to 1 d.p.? -11.7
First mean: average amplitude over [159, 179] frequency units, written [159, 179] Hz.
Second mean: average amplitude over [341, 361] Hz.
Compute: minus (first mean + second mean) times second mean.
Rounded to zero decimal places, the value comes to -317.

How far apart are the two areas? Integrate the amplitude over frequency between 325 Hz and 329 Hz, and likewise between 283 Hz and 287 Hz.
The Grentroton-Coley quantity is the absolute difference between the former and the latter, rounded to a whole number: 12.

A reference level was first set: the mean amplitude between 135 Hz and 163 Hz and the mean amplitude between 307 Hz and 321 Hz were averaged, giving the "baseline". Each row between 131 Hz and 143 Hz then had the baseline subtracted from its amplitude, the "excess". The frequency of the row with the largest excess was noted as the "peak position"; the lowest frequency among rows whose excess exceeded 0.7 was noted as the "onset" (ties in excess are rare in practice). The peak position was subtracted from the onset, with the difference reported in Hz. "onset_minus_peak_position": -2 Hz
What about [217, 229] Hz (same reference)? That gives -4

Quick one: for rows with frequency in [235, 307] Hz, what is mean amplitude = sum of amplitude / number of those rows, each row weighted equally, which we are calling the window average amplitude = 10.9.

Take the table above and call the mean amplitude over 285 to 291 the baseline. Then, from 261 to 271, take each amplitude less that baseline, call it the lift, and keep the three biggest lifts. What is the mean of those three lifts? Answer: -3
